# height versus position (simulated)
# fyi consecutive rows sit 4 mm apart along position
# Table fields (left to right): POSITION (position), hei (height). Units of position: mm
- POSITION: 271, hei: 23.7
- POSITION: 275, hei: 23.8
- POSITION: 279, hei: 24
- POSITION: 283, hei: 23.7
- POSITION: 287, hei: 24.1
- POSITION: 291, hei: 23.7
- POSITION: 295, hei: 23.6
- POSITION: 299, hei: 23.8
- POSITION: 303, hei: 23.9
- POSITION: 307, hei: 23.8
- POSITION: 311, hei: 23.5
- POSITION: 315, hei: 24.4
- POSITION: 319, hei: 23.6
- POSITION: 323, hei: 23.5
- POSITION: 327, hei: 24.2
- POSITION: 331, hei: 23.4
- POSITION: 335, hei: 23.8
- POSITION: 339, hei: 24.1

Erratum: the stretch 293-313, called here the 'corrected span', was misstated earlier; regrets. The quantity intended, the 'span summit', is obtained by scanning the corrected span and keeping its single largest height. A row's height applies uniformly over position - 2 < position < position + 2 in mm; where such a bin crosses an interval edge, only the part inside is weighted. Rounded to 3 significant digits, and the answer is 23.9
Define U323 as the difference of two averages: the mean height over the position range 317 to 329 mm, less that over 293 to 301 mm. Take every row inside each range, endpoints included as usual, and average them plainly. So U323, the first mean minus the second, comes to 0.067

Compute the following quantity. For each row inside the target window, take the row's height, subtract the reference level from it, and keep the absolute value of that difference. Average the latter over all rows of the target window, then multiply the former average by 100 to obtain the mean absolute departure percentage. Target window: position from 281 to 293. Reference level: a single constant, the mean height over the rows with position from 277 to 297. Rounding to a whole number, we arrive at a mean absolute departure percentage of 17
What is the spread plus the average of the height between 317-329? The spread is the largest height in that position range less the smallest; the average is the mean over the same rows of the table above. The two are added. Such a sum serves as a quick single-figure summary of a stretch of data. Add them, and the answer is 24.5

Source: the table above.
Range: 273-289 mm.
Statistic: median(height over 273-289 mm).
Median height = 23.9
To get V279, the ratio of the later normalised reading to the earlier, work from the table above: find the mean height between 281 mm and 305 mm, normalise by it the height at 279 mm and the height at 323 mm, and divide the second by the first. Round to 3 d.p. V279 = 0.979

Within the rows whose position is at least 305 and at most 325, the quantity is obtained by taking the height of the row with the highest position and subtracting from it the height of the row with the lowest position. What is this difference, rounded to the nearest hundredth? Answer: -0.30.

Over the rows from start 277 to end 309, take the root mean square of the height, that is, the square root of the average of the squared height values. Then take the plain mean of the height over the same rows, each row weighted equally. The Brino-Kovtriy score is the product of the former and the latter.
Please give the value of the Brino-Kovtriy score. 568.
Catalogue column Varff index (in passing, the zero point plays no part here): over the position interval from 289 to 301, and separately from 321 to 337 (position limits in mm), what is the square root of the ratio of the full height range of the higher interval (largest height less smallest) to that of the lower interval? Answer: 2.0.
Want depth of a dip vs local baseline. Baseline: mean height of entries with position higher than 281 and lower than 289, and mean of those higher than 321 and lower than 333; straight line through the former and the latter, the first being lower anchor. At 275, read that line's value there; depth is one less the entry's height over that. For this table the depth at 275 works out 0.0062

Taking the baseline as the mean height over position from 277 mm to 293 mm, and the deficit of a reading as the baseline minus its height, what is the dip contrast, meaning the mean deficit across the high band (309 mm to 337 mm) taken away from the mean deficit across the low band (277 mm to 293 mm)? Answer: -0.10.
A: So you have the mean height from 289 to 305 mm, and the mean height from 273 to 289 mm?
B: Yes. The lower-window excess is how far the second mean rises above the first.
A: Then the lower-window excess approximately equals 0.15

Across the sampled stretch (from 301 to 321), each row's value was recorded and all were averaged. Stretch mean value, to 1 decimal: 23.8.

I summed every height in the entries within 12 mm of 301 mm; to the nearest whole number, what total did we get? 142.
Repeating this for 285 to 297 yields 71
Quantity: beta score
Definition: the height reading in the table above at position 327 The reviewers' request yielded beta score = 24.2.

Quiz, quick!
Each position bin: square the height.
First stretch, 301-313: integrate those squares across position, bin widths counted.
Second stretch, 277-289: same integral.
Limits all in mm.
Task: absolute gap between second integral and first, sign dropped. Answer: 114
